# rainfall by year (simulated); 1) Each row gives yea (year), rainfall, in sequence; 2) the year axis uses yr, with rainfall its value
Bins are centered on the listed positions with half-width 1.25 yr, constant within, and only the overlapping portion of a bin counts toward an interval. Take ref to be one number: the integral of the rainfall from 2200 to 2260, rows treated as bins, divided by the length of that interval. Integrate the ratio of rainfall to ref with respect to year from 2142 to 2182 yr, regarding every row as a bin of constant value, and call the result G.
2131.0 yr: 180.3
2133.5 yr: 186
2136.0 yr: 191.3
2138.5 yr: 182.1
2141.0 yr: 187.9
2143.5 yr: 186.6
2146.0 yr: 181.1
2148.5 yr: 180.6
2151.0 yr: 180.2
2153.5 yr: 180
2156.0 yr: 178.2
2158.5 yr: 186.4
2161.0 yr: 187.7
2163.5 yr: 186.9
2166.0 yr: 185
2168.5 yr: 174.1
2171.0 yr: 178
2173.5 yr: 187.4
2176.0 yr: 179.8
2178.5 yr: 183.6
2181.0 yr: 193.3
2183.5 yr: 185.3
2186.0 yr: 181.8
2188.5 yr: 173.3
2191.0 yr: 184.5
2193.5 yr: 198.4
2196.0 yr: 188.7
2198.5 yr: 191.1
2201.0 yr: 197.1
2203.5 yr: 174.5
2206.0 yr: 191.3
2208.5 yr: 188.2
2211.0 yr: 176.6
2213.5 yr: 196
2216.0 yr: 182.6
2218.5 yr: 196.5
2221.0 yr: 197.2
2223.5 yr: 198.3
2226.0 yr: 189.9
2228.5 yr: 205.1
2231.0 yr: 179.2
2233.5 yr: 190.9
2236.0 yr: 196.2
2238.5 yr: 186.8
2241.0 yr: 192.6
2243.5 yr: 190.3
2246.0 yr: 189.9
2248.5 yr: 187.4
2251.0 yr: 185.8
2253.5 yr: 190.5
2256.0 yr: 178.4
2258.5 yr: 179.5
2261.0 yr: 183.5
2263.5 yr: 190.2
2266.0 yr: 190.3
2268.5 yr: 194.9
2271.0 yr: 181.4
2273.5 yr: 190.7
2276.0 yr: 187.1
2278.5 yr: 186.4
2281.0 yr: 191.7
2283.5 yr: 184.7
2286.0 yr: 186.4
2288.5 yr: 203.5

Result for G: 38.7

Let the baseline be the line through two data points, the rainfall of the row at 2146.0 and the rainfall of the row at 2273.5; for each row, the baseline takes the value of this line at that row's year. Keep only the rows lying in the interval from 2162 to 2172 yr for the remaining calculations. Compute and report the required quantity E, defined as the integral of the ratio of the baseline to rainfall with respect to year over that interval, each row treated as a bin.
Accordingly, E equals 10.1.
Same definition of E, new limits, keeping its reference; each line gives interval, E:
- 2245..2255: 10.0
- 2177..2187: 9.9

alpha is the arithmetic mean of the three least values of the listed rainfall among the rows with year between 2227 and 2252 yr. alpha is 184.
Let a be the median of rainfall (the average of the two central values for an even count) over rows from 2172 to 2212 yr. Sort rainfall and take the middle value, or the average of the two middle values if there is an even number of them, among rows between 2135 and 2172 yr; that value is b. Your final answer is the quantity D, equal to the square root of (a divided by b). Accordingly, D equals 1.01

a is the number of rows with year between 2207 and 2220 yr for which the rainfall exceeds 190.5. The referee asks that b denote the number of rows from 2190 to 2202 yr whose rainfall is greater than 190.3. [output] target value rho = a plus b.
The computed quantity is 5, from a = 2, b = 3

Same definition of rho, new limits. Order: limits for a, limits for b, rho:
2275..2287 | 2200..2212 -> 3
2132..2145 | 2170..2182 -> 2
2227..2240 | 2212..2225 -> 7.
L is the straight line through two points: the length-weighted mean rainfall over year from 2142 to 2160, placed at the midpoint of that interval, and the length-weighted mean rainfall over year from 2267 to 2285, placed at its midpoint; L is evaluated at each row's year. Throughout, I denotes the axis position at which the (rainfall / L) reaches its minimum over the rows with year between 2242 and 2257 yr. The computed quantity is 2256.0 yr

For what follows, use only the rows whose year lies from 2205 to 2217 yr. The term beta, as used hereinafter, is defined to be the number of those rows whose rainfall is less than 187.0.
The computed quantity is 2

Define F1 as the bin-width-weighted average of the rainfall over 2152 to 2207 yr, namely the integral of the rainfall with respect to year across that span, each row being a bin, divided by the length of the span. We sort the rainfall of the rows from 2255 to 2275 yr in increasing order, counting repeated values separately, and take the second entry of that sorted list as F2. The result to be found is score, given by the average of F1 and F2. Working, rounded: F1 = 185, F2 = 179.5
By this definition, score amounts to 182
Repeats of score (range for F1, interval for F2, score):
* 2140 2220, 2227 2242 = 186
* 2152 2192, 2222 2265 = 181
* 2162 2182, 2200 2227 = 180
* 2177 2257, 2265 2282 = 188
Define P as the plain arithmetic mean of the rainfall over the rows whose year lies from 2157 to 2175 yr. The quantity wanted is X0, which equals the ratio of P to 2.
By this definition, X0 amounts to 92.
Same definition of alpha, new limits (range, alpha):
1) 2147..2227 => 174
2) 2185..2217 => 175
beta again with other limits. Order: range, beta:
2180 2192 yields 4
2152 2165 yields 4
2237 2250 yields 1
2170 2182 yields 3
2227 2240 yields 2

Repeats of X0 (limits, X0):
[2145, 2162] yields 91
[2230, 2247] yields 95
